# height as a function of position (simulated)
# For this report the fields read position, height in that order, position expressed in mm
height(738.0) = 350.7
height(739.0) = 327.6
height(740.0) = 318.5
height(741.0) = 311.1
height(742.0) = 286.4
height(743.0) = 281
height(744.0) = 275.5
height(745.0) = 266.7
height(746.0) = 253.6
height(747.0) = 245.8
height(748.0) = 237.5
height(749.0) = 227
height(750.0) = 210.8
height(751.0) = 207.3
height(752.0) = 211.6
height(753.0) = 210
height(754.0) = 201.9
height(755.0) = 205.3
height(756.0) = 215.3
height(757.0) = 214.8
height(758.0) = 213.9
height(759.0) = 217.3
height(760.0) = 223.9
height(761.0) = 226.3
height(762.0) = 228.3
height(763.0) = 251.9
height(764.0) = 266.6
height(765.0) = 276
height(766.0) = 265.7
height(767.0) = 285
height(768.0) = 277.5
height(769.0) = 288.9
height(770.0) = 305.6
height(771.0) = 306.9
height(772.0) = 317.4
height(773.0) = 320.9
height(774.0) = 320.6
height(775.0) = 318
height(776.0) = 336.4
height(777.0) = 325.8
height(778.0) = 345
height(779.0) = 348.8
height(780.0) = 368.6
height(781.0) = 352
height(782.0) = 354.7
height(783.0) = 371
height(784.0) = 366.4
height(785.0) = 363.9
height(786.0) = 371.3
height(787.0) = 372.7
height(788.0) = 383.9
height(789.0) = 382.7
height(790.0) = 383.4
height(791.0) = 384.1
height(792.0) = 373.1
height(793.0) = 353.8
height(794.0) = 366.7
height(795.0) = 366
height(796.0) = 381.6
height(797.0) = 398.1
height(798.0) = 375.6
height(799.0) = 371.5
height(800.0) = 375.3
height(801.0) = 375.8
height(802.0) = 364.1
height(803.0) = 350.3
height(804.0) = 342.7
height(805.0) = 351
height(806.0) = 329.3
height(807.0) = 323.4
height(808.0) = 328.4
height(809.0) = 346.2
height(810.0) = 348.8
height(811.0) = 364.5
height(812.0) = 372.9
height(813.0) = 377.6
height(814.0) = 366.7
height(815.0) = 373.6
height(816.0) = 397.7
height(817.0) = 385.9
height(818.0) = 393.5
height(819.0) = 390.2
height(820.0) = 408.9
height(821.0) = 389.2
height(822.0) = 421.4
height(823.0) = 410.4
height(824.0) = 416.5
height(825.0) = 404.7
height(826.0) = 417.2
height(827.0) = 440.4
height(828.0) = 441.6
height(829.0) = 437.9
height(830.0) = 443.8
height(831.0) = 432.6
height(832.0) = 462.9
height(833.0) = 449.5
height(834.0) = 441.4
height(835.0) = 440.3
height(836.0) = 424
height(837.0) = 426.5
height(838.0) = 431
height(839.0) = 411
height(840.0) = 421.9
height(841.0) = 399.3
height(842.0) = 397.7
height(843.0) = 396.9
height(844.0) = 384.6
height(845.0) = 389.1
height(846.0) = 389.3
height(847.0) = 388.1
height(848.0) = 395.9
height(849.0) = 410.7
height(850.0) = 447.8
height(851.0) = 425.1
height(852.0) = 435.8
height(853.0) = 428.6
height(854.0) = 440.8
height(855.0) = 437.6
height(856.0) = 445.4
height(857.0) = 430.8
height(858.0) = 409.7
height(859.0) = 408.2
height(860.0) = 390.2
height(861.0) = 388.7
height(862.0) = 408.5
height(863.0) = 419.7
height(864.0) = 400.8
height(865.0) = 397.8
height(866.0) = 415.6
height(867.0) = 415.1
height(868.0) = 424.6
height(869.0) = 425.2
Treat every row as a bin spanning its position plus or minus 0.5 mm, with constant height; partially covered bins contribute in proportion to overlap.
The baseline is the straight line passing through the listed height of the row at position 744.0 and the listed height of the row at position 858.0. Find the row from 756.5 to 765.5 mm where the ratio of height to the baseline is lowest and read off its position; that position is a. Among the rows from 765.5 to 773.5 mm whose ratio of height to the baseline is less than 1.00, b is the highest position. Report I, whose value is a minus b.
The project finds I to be -13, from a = 758.0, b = 771.0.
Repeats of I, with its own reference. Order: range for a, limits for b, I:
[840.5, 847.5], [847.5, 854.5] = -4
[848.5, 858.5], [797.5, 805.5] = 54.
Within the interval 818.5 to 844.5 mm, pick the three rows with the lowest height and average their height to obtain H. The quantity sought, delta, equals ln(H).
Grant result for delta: 5.96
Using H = 388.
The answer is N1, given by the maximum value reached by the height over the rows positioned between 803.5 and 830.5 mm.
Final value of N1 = 443.8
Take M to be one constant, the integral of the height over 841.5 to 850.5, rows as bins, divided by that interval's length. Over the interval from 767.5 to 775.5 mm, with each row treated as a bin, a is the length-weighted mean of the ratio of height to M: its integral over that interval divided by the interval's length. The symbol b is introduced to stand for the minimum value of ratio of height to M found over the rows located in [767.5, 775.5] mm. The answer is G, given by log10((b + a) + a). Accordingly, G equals 0.35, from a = 0.77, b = 0.69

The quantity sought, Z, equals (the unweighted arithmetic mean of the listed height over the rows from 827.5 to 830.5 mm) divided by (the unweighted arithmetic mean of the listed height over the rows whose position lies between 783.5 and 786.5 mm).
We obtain 1.20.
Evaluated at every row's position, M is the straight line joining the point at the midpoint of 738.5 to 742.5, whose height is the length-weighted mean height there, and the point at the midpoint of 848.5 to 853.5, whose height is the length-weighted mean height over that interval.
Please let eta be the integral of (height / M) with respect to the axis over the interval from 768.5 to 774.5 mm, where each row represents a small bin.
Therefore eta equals 5.4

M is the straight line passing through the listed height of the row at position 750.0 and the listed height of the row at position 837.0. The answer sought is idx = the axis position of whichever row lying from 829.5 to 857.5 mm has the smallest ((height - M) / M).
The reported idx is 847.0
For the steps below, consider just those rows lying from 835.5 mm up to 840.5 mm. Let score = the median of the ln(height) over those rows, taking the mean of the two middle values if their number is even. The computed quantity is 6.05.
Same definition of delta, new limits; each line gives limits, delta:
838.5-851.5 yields 5.96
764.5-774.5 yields 5.61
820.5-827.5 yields 6.00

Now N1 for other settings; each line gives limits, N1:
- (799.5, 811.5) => 375.8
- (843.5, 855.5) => 447.8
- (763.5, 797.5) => 398.1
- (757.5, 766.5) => 276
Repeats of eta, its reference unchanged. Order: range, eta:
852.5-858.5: 6.0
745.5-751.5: 4.3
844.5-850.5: 5.7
